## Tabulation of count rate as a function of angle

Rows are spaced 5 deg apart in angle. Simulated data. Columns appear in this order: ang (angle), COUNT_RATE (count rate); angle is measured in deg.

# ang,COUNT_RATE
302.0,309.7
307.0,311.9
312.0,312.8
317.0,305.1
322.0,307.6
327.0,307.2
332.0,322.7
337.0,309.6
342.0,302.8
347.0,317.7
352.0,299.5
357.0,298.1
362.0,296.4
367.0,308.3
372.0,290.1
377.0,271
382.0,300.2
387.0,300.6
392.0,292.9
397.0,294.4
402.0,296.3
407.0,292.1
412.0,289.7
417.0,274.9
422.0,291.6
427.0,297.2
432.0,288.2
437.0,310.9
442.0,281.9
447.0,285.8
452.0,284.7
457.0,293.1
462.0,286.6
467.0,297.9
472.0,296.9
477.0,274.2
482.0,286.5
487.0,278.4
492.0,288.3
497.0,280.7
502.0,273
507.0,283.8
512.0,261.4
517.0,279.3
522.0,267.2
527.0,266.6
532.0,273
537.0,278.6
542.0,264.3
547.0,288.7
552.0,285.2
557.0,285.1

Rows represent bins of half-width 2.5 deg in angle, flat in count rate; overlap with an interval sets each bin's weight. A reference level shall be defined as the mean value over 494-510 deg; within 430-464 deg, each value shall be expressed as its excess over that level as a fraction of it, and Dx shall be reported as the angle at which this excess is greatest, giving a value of 437.0 deg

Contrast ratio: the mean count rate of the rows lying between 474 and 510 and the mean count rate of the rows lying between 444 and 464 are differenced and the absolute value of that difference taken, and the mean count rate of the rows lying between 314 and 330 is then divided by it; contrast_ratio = 45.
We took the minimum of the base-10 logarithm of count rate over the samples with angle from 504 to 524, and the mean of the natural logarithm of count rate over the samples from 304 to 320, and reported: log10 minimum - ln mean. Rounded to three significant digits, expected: -3.32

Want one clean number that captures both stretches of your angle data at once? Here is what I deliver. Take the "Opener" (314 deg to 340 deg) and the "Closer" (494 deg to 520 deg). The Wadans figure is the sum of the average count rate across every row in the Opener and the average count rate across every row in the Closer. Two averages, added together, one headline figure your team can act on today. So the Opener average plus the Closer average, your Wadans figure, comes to 586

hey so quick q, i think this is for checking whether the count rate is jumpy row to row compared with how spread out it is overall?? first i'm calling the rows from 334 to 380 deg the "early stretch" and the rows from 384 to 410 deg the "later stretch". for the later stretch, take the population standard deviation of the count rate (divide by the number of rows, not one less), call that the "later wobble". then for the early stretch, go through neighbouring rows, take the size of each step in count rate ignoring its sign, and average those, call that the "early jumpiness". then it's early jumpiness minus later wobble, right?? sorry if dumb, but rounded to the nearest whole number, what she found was 8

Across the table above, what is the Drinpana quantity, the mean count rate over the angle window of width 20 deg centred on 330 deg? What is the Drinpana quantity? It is 312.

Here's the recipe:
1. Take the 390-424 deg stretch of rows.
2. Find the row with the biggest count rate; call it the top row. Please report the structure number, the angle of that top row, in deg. 402.0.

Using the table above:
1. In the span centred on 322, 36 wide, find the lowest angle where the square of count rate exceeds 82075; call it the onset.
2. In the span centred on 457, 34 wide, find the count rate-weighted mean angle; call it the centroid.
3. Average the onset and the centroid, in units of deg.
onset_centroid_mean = 382.1 deg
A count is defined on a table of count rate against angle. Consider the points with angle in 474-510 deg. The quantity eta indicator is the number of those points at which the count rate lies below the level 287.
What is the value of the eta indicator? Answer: 6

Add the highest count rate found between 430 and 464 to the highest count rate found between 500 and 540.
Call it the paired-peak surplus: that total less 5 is 590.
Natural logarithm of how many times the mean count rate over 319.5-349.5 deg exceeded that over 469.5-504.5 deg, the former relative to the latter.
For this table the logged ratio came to 0.10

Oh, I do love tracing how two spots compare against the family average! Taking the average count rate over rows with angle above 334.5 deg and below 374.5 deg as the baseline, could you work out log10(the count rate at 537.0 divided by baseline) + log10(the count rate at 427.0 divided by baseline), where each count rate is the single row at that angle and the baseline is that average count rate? -0.044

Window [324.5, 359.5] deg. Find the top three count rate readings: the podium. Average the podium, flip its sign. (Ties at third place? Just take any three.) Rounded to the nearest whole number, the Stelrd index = -317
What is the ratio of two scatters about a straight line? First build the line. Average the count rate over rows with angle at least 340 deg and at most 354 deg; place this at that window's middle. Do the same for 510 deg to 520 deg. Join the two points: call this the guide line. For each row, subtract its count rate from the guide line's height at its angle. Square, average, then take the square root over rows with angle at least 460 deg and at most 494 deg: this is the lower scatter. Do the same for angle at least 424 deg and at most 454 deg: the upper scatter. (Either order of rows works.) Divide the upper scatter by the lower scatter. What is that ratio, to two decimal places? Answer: 0.92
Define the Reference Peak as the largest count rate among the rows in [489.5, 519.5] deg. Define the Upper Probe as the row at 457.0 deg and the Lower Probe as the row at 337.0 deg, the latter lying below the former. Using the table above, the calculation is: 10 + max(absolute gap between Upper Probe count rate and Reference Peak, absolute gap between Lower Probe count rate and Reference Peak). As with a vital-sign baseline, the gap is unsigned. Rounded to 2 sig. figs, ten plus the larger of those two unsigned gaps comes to 31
